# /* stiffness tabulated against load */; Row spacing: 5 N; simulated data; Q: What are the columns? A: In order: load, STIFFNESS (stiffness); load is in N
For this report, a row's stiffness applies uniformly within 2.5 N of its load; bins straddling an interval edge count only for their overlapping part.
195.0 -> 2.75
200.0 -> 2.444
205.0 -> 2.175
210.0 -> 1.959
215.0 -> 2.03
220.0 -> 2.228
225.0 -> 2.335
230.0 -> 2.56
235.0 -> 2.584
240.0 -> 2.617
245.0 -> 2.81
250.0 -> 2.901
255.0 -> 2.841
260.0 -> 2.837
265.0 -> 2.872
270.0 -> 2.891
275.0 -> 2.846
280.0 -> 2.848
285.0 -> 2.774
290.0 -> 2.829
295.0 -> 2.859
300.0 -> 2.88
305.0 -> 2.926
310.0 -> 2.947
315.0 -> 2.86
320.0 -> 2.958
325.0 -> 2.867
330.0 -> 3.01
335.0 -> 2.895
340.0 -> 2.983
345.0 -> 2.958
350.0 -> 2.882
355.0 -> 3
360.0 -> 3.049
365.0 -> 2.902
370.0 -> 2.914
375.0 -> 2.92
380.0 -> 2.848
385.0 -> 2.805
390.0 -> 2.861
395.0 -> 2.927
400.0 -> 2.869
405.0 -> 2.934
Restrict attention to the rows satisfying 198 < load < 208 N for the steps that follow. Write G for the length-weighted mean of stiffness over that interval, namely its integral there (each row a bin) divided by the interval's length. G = 2.29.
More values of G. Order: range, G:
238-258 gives 2.80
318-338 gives 2.93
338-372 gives 2.96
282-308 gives 2.86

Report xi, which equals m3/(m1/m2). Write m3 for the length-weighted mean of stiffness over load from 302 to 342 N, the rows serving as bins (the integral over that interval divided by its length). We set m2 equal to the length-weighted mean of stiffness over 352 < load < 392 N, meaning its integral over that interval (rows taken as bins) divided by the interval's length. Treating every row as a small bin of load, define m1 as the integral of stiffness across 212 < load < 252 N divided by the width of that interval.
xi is 3.42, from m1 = 2.50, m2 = 2.91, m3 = 2.93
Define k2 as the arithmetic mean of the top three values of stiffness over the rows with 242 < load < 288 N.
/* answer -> 2.89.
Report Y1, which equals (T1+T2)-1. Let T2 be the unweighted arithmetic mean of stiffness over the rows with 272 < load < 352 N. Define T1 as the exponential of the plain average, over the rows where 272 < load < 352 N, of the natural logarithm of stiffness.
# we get 4.79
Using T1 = 2.89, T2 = 2.90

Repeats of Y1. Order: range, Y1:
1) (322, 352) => 4.86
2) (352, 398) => 4.83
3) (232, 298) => 4.62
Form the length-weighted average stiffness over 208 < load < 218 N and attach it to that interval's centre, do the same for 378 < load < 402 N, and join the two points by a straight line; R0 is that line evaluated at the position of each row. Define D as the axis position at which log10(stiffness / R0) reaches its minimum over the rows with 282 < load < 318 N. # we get 315.0 N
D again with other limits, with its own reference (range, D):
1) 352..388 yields 385.0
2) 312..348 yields 335.0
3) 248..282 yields 280.0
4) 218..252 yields 220.0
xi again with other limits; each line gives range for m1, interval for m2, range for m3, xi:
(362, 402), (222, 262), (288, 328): 2.69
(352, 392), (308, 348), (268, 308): 2.88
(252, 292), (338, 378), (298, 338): 3.03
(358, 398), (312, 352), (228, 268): 2.78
